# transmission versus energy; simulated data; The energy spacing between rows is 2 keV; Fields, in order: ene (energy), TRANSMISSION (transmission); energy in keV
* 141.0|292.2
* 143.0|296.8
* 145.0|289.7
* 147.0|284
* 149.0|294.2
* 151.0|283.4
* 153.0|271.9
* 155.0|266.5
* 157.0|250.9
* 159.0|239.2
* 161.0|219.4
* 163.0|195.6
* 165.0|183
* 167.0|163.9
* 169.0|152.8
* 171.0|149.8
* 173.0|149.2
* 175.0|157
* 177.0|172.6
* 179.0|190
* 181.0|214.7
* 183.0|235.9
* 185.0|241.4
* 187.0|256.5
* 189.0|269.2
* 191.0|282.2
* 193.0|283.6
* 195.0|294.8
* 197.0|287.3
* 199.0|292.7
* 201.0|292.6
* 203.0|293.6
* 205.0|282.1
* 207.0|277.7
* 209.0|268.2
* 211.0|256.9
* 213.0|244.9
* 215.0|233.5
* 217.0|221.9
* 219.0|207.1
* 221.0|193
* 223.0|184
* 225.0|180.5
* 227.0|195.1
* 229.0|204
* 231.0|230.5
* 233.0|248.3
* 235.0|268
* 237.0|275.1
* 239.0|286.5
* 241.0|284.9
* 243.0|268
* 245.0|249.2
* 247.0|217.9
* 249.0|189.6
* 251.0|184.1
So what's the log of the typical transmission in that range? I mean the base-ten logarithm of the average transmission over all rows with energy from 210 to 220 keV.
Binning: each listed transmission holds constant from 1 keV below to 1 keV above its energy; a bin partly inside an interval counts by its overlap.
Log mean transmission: 2.37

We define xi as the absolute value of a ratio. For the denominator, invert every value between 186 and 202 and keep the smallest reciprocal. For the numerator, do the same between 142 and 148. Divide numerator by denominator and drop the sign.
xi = 0.99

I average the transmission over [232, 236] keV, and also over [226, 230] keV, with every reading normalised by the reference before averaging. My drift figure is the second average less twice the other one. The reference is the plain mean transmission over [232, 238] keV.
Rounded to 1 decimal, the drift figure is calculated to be -1.2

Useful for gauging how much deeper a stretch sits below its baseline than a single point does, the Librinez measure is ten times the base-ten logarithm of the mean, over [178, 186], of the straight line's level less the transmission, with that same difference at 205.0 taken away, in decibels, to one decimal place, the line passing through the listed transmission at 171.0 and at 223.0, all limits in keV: 16.7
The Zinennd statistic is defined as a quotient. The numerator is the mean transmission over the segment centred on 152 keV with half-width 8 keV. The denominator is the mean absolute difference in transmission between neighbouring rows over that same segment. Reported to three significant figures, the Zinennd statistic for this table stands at 26.9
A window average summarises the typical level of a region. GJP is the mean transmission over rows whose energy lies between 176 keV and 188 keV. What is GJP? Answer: 219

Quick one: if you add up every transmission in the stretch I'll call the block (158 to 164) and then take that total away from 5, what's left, -649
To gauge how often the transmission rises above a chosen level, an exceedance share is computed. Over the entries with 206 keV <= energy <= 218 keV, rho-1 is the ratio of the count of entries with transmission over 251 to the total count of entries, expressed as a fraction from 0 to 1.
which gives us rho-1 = 0.50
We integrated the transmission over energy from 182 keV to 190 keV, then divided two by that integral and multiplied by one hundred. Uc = 0.100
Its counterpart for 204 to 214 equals 0.075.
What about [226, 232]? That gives 0.159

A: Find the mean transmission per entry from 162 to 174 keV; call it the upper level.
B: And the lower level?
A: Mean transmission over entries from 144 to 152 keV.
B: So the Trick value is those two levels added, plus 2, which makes 456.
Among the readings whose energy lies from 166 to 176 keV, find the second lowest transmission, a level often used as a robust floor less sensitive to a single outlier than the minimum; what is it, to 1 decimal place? 149.8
